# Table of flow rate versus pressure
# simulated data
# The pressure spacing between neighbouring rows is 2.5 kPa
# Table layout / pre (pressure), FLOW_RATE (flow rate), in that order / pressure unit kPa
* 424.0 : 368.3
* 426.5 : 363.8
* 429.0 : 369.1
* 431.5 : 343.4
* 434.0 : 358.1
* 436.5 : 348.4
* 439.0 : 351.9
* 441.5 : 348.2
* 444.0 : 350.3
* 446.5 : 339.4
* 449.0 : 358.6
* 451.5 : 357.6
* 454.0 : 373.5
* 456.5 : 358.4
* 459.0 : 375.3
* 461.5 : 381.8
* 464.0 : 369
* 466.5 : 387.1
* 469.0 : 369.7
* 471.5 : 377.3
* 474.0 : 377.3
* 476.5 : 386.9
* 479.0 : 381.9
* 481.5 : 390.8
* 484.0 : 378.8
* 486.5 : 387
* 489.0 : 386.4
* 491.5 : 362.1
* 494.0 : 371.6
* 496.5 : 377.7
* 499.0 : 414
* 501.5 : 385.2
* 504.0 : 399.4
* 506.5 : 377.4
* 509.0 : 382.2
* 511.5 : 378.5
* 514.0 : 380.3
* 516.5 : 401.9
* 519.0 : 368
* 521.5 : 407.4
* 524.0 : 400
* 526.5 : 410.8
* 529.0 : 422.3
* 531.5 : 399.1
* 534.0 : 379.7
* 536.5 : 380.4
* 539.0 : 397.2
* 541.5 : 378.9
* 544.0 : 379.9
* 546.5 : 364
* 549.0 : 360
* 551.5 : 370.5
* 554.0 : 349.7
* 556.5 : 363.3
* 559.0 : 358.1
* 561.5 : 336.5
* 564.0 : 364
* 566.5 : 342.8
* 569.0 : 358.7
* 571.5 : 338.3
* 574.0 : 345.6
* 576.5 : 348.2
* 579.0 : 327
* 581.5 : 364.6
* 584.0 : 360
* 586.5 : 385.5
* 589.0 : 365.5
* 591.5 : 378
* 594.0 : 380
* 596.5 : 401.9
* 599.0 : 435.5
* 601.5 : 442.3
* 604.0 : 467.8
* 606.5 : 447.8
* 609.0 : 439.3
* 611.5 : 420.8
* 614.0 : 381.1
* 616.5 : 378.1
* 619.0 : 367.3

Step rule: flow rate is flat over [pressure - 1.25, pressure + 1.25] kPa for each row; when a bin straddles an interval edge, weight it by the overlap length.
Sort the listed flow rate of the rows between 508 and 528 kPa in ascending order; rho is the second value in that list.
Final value 378.5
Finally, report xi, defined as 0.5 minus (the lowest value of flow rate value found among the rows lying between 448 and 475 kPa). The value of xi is -357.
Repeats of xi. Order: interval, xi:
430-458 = -339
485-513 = -362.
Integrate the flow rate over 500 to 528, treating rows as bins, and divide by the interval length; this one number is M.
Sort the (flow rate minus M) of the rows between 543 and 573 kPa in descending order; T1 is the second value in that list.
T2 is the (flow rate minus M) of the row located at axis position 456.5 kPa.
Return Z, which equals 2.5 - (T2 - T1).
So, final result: 15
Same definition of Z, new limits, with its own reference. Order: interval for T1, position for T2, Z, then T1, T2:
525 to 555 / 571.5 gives 75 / 20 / -52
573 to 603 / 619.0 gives 71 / 45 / -23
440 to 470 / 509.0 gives 2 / -9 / -8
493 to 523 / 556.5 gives 47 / 17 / -27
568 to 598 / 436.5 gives 40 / -5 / -42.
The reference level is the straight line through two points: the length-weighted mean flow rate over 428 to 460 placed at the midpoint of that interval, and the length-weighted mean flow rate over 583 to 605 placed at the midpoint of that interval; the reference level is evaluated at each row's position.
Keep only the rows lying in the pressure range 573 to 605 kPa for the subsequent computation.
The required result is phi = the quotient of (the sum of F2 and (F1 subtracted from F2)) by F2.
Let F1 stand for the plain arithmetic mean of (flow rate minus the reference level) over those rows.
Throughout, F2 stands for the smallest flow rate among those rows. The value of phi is 2.05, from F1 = -15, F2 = 327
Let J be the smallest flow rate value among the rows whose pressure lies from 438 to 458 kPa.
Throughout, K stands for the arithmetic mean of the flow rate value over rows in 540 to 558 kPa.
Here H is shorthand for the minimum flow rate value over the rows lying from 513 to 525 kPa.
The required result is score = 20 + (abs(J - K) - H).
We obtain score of -321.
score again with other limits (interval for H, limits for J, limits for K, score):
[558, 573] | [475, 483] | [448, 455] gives -298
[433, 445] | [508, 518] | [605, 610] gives -263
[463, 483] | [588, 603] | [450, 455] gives -349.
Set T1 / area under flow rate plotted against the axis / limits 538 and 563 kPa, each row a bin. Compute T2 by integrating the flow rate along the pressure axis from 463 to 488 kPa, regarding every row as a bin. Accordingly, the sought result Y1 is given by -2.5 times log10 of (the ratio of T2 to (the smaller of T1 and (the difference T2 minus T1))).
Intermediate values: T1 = 9137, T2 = 9519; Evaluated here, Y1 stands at -3.49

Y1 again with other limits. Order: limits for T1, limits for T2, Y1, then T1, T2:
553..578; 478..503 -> -2.65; 8757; 9593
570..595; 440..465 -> -5.65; 8976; 9026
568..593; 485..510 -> -2.89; 8934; 9607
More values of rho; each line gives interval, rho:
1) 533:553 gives 364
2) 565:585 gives 338.3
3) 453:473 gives 369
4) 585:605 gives 378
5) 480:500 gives 371.6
